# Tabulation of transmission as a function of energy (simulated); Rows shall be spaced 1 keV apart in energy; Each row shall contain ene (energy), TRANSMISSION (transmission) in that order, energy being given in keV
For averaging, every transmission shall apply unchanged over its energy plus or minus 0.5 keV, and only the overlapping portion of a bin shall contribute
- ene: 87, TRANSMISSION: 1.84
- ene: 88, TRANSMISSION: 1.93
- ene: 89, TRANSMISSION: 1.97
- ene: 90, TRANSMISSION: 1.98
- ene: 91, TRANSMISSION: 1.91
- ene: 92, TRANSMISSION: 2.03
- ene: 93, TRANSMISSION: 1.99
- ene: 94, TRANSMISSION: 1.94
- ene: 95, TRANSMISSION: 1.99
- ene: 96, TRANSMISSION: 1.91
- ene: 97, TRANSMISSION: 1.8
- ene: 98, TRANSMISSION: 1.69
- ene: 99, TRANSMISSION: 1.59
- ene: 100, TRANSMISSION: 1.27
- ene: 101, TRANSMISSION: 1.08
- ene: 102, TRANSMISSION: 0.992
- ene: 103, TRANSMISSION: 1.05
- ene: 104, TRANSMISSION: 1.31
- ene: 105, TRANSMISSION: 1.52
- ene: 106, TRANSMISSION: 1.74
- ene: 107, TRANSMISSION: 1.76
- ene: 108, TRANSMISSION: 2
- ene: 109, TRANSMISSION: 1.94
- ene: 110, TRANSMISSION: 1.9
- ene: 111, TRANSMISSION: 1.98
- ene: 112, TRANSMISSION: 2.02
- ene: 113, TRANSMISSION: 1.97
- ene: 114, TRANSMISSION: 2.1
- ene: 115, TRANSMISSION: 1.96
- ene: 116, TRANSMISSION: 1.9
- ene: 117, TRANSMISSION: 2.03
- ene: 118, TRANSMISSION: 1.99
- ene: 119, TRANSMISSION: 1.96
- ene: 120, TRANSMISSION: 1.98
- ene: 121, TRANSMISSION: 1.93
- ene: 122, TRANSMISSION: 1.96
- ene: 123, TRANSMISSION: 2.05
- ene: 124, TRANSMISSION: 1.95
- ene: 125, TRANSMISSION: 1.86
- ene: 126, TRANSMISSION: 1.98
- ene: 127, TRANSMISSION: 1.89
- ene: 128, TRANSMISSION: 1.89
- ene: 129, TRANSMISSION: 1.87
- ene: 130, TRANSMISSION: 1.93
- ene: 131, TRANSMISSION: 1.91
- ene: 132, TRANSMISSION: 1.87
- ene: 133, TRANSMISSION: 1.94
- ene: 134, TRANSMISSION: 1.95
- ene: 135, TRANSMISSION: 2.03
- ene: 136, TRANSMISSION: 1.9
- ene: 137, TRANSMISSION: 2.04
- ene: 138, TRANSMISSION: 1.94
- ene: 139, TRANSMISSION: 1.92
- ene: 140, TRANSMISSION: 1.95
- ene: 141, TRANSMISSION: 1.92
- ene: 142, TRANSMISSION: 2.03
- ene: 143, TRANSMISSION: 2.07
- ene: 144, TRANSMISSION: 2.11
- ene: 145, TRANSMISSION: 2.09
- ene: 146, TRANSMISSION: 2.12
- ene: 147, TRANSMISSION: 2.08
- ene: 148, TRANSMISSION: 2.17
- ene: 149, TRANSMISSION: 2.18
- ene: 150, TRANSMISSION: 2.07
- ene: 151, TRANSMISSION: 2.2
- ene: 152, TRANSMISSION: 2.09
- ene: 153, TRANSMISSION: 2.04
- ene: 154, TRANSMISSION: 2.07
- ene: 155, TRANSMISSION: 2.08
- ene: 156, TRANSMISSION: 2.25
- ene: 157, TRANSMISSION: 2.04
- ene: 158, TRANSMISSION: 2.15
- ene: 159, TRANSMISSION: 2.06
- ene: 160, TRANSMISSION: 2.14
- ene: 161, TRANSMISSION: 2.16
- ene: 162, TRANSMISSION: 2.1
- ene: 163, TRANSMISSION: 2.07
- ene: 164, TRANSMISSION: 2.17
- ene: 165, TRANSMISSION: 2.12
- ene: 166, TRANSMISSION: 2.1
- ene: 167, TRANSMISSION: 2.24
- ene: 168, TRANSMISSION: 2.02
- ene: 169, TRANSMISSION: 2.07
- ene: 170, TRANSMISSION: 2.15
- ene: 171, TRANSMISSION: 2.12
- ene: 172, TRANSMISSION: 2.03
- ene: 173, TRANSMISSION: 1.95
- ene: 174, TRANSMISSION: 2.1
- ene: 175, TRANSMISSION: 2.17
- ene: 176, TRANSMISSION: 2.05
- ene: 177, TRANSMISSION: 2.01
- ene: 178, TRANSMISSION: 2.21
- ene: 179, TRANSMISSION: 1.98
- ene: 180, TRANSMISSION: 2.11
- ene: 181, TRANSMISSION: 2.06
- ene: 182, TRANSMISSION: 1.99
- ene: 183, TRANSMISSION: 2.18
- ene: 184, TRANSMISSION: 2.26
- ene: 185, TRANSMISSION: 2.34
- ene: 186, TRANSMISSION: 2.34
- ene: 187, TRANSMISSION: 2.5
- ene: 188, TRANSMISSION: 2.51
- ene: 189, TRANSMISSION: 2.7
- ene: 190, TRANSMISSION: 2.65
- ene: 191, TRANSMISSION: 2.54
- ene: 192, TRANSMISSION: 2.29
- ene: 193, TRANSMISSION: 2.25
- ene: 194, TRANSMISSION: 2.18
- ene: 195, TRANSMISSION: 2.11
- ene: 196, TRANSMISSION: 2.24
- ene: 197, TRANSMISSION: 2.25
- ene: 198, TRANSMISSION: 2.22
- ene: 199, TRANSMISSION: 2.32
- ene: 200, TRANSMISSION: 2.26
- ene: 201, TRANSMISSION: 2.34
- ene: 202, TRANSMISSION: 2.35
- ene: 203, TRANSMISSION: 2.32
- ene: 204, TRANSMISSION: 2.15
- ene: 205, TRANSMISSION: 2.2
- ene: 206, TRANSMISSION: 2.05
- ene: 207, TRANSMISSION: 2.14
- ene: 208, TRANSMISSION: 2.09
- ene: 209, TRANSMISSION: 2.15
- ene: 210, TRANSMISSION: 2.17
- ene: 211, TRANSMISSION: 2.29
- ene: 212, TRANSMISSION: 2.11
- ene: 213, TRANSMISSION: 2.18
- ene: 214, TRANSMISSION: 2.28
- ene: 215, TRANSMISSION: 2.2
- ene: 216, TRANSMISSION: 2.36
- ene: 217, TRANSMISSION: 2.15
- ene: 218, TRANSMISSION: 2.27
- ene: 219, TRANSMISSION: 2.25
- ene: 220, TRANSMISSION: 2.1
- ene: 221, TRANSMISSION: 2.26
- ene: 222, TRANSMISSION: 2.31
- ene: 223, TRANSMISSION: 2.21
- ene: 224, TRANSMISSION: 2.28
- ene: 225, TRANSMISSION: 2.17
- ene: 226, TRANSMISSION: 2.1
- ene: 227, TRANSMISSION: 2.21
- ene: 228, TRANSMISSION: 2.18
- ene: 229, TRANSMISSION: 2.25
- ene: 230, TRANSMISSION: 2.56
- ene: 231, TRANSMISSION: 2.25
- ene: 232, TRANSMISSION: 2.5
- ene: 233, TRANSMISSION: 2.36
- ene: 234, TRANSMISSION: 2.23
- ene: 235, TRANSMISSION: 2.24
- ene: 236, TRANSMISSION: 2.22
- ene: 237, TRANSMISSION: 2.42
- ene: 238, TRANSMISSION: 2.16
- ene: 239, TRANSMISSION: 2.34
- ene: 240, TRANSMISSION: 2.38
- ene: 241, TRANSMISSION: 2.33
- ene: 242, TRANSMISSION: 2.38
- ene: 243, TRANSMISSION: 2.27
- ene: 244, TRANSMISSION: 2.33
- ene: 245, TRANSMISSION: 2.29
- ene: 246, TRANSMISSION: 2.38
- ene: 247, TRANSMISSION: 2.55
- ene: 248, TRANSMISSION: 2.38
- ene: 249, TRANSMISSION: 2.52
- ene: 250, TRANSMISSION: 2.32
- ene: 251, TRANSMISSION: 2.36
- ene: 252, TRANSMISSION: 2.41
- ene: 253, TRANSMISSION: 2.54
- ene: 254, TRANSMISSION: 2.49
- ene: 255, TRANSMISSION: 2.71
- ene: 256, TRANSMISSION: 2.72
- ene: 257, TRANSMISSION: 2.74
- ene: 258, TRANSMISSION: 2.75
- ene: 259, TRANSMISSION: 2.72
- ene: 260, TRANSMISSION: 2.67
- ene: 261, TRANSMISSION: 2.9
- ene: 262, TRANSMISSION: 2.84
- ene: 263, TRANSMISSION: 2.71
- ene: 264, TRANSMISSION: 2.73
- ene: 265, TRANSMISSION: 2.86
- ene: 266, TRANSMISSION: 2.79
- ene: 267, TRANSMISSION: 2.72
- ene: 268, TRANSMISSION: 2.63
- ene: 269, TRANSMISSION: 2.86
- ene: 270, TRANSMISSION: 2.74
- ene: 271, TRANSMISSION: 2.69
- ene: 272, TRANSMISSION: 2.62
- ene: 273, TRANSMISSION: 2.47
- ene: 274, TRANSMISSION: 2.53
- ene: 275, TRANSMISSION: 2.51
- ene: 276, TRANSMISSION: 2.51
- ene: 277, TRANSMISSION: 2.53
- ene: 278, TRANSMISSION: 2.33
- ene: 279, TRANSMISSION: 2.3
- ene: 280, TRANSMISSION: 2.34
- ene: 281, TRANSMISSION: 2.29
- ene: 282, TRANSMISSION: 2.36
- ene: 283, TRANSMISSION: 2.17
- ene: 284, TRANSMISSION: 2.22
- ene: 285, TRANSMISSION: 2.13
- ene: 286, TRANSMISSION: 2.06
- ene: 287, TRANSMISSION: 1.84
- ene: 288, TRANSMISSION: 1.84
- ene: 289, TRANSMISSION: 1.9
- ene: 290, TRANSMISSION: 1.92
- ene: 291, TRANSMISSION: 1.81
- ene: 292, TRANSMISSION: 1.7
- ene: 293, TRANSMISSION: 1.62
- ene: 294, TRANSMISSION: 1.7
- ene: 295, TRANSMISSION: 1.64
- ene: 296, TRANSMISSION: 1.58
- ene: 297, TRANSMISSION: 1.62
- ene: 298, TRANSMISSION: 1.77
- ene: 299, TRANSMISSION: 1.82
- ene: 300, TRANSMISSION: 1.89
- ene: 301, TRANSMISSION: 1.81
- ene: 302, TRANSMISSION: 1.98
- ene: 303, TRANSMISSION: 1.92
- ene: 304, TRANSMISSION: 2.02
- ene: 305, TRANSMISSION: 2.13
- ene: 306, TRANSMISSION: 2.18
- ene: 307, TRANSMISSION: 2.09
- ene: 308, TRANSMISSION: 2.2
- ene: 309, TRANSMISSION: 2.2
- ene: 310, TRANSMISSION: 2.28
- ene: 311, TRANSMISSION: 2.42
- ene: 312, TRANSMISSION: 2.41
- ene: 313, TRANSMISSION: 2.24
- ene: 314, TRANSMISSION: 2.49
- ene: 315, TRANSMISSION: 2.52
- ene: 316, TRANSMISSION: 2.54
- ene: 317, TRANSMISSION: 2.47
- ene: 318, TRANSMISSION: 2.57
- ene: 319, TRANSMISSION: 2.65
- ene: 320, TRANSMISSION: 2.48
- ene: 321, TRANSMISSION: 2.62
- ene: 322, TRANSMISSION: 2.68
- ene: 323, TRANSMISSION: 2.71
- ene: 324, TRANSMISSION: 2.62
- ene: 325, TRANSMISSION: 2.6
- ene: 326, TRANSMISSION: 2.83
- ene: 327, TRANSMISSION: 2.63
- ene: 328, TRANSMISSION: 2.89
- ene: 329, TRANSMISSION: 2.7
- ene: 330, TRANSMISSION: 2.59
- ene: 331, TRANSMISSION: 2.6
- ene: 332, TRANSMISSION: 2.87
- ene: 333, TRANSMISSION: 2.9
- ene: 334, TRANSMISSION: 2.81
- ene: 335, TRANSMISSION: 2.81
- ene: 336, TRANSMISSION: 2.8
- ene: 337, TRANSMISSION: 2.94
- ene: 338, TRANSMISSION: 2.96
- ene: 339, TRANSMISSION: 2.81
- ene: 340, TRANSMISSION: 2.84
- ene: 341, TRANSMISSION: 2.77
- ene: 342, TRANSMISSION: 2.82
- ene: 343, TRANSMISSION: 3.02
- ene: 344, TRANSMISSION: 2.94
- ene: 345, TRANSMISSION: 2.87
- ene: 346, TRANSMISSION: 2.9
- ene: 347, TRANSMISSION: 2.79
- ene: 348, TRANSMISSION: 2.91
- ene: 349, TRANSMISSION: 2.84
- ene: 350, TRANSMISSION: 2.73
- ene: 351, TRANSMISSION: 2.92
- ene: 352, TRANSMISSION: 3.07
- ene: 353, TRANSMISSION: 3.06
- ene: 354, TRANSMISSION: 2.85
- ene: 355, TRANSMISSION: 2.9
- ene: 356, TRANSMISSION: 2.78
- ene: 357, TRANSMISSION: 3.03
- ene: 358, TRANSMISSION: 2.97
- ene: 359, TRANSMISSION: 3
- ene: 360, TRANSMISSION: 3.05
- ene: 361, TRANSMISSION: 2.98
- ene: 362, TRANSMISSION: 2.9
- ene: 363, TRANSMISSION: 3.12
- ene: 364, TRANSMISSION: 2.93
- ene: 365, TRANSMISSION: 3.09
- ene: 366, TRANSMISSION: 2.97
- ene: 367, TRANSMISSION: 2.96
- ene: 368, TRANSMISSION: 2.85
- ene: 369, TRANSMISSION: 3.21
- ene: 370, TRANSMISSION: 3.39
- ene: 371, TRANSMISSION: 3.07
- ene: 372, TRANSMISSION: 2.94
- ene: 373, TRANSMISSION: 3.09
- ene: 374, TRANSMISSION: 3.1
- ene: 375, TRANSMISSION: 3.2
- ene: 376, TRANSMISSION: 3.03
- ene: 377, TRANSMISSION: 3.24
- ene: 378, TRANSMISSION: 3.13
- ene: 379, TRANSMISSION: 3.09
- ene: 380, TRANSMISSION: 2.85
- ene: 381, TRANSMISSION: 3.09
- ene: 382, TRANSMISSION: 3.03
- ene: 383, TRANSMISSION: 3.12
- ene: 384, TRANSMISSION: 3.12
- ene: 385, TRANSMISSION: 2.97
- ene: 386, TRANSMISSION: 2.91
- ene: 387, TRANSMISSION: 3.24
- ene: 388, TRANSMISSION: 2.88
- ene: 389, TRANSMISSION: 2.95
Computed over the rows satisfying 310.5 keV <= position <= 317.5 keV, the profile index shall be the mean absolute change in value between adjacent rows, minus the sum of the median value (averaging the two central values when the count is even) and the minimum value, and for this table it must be -4.6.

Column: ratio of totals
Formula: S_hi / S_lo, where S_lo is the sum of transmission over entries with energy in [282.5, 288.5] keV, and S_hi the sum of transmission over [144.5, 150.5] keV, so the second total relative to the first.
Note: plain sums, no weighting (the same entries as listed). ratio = 1.04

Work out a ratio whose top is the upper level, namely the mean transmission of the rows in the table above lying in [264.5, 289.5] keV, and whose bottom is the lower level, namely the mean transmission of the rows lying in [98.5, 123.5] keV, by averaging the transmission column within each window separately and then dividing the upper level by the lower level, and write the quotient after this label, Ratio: 1.37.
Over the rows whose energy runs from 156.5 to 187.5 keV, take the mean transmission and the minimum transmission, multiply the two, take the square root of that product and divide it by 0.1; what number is 20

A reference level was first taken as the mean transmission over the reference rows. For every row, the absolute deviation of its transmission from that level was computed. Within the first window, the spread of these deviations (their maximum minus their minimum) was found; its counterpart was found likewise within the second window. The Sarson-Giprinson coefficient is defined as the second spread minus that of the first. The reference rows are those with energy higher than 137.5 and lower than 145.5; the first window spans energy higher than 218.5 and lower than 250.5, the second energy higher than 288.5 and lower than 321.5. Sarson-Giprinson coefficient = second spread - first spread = 0.17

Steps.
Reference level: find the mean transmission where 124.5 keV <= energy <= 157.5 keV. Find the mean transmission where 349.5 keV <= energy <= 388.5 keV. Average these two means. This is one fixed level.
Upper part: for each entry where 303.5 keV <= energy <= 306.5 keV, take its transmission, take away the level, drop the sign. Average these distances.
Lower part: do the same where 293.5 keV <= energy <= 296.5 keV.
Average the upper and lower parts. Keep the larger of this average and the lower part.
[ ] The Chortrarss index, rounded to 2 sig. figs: 0.88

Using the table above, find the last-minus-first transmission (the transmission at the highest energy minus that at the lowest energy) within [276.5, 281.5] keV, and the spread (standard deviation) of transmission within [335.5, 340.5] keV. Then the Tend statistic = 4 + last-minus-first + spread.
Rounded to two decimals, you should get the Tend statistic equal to 3.83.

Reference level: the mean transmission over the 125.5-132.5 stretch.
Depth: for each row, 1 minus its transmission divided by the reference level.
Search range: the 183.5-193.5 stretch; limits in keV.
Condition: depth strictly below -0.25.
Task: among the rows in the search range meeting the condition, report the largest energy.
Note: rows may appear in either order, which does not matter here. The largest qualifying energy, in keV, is 191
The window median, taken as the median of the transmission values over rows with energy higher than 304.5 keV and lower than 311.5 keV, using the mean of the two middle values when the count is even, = 2.20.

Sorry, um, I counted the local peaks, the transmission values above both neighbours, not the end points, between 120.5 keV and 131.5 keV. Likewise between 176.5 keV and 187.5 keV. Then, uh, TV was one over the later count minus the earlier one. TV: -1.0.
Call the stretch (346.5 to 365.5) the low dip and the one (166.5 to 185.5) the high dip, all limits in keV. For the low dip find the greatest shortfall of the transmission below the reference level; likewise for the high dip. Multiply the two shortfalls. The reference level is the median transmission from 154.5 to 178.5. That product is -0.09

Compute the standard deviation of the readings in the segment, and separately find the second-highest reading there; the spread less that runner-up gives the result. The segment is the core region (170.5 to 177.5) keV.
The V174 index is -2.05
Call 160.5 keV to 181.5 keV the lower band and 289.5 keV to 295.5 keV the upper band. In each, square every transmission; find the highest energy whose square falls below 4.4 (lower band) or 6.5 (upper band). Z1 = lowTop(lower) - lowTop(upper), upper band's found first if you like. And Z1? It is -114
